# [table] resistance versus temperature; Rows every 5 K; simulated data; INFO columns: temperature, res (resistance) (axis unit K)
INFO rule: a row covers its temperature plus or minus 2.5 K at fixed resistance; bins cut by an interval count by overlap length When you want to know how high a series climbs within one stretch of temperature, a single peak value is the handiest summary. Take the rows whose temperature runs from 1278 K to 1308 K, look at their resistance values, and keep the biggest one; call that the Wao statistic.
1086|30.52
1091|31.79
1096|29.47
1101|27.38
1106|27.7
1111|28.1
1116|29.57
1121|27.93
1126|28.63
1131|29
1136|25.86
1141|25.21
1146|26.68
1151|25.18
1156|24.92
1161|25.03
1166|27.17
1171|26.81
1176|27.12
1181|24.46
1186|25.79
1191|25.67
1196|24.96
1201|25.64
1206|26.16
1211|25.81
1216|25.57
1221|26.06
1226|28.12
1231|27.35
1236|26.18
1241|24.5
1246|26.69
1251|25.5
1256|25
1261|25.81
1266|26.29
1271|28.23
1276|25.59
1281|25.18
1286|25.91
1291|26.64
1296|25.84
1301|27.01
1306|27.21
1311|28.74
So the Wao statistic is 27.21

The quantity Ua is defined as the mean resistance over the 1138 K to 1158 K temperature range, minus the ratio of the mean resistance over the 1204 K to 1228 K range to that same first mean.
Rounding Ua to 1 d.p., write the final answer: 24.5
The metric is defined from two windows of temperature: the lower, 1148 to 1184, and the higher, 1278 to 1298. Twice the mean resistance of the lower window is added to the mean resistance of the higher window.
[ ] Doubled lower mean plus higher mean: 77.5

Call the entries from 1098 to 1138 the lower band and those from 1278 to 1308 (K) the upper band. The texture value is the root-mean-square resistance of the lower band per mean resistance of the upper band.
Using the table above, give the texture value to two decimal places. 1.07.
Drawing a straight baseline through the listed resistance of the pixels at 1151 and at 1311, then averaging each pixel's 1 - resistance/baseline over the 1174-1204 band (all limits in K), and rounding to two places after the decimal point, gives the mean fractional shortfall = 0.02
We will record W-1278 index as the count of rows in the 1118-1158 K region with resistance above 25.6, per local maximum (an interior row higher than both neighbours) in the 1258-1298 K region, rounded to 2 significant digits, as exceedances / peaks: 2.5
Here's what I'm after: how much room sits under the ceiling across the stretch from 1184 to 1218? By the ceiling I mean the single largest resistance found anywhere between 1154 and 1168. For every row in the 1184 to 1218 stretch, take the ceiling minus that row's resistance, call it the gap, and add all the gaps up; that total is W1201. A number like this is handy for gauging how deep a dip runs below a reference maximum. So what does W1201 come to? 11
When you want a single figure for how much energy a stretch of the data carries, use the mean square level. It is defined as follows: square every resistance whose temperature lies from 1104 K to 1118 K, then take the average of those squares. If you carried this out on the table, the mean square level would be 810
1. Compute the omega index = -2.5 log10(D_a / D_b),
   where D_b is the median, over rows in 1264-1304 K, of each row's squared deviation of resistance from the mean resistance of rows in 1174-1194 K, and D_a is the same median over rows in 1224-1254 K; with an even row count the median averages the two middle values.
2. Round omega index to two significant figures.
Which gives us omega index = -1.5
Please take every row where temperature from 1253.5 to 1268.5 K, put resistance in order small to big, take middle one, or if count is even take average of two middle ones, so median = 25.8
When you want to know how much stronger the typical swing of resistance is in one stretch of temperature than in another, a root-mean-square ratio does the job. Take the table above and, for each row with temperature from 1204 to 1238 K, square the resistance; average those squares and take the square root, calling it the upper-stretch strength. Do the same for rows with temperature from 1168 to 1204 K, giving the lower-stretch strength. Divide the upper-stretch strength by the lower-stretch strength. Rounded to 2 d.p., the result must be 1.03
